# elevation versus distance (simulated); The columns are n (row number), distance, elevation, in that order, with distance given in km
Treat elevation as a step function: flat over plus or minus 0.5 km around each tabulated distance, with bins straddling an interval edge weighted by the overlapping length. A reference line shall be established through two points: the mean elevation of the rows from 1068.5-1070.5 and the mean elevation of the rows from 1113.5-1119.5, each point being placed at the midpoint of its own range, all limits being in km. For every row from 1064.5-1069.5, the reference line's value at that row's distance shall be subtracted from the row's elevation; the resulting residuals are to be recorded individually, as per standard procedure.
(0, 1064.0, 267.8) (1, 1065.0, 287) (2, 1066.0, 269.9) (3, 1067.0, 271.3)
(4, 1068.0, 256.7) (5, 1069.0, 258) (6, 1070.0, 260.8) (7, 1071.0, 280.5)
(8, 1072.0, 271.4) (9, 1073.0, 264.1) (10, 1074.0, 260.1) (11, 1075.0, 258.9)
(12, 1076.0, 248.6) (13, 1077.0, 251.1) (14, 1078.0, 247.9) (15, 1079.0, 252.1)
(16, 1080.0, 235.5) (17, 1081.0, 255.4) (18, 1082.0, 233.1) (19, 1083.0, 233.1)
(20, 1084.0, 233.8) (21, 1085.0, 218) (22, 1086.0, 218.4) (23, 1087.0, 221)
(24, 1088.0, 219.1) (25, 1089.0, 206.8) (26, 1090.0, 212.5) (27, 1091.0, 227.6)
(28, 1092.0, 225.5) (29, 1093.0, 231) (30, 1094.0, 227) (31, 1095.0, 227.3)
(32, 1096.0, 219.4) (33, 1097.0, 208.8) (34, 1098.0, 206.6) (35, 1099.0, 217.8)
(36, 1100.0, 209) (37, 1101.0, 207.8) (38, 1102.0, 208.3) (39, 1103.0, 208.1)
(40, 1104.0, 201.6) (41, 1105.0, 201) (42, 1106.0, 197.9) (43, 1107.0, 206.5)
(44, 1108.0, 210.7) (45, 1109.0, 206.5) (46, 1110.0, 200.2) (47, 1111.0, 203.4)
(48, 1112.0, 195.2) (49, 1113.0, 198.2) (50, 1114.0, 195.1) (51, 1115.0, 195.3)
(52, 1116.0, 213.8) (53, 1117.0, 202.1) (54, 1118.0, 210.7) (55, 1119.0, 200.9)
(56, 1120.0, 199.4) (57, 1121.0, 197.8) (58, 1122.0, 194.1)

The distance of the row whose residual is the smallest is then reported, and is 1068.0 km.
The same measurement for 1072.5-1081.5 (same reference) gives 1080.0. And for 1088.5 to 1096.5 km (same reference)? 1089.0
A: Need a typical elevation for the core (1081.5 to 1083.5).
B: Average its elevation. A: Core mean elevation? 233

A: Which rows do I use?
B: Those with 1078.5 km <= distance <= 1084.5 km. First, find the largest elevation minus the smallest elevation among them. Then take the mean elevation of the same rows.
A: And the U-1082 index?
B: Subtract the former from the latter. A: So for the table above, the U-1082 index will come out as 218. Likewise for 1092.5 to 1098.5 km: 196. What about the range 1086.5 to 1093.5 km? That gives 196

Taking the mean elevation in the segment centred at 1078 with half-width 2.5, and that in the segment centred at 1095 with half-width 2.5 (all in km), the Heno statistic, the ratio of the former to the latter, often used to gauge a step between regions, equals 1.11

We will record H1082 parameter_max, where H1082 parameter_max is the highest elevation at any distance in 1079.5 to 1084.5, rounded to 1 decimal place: 255.4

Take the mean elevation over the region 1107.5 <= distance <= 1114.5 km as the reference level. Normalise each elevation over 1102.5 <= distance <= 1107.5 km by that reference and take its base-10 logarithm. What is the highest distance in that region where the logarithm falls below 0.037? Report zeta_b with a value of 1107.0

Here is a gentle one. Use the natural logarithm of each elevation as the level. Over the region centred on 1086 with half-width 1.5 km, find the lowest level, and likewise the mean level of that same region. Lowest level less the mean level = -0.01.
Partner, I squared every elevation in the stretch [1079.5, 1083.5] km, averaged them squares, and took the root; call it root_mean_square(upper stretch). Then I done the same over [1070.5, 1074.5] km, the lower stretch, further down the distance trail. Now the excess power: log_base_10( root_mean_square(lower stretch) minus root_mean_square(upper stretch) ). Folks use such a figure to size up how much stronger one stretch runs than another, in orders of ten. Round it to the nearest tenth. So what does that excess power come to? 1.5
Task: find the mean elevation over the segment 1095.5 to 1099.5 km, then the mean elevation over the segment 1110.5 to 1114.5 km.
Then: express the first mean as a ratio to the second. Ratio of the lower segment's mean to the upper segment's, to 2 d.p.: 1.08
